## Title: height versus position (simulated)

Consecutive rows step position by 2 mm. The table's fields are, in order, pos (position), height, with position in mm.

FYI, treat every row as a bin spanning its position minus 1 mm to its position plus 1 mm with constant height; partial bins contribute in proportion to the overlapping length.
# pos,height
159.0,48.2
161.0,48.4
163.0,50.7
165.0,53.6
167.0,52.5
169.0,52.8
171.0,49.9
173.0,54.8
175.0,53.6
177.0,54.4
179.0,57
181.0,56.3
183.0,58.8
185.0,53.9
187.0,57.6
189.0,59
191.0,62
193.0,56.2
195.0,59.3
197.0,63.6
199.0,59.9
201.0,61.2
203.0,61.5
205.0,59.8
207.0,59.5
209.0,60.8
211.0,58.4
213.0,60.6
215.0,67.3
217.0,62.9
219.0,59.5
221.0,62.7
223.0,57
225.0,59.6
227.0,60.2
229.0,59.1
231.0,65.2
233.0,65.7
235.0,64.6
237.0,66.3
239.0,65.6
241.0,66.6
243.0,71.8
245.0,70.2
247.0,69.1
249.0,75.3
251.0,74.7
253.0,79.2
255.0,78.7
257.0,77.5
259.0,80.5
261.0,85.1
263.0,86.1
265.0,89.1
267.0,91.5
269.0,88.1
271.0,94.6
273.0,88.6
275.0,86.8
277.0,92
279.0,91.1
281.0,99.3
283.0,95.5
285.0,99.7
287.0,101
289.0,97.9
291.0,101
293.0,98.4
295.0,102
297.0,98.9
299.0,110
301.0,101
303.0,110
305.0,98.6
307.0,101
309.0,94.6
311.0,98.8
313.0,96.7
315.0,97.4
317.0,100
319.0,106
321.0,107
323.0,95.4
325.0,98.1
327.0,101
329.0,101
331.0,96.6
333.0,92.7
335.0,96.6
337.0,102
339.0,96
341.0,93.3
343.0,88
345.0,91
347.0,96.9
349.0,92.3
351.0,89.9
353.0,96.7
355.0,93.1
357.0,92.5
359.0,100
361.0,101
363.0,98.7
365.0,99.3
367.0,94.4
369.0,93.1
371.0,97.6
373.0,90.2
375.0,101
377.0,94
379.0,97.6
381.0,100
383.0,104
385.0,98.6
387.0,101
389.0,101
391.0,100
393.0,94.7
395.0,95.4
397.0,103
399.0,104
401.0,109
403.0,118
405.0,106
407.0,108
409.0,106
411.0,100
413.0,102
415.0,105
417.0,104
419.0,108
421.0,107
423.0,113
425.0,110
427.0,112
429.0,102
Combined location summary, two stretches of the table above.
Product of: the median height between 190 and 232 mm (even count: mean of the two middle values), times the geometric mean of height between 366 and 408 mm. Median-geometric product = 6039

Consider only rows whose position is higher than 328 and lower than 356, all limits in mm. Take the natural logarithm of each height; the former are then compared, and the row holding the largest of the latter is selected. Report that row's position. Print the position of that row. 337.0 mm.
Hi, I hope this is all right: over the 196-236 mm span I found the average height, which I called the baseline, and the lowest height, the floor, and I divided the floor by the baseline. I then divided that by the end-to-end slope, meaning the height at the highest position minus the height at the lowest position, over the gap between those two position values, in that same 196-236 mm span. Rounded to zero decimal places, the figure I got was 35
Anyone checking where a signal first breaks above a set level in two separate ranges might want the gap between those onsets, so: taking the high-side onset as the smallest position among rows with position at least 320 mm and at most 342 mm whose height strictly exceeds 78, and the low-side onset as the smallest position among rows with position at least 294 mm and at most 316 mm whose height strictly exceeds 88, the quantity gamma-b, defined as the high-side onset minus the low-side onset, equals 26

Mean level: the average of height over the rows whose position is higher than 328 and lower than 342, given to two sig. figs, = 97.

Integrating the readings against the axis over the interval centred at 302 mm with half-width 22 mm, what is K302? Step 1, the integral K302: 4420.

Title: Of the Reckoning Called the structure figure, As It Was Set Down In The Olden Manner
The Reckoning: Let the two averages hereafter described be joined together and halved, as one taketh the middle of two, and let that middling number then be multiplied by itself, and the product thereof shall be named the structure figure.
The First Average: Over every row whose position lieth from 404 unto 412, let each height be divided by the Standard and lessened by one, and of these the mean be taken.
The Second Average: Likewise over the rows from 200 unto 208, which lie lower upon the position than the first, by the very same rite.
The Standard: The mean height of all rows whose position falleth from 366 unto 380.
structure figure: 0.018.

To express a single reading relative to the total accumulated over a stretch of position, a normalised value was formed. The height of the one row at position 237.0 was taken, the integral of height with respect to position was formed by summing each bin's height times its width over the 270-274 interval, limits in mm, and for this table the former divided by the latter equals 0.18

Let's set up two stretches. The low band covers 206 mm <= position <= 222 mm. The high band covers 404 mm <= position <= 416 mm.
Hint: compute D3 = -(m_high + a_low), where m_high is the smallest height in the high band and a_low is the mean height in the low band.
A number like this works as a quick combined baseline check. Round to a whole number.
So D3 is -161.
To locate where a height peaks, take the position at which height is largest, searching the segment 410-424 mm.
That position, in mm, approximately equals 423.0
